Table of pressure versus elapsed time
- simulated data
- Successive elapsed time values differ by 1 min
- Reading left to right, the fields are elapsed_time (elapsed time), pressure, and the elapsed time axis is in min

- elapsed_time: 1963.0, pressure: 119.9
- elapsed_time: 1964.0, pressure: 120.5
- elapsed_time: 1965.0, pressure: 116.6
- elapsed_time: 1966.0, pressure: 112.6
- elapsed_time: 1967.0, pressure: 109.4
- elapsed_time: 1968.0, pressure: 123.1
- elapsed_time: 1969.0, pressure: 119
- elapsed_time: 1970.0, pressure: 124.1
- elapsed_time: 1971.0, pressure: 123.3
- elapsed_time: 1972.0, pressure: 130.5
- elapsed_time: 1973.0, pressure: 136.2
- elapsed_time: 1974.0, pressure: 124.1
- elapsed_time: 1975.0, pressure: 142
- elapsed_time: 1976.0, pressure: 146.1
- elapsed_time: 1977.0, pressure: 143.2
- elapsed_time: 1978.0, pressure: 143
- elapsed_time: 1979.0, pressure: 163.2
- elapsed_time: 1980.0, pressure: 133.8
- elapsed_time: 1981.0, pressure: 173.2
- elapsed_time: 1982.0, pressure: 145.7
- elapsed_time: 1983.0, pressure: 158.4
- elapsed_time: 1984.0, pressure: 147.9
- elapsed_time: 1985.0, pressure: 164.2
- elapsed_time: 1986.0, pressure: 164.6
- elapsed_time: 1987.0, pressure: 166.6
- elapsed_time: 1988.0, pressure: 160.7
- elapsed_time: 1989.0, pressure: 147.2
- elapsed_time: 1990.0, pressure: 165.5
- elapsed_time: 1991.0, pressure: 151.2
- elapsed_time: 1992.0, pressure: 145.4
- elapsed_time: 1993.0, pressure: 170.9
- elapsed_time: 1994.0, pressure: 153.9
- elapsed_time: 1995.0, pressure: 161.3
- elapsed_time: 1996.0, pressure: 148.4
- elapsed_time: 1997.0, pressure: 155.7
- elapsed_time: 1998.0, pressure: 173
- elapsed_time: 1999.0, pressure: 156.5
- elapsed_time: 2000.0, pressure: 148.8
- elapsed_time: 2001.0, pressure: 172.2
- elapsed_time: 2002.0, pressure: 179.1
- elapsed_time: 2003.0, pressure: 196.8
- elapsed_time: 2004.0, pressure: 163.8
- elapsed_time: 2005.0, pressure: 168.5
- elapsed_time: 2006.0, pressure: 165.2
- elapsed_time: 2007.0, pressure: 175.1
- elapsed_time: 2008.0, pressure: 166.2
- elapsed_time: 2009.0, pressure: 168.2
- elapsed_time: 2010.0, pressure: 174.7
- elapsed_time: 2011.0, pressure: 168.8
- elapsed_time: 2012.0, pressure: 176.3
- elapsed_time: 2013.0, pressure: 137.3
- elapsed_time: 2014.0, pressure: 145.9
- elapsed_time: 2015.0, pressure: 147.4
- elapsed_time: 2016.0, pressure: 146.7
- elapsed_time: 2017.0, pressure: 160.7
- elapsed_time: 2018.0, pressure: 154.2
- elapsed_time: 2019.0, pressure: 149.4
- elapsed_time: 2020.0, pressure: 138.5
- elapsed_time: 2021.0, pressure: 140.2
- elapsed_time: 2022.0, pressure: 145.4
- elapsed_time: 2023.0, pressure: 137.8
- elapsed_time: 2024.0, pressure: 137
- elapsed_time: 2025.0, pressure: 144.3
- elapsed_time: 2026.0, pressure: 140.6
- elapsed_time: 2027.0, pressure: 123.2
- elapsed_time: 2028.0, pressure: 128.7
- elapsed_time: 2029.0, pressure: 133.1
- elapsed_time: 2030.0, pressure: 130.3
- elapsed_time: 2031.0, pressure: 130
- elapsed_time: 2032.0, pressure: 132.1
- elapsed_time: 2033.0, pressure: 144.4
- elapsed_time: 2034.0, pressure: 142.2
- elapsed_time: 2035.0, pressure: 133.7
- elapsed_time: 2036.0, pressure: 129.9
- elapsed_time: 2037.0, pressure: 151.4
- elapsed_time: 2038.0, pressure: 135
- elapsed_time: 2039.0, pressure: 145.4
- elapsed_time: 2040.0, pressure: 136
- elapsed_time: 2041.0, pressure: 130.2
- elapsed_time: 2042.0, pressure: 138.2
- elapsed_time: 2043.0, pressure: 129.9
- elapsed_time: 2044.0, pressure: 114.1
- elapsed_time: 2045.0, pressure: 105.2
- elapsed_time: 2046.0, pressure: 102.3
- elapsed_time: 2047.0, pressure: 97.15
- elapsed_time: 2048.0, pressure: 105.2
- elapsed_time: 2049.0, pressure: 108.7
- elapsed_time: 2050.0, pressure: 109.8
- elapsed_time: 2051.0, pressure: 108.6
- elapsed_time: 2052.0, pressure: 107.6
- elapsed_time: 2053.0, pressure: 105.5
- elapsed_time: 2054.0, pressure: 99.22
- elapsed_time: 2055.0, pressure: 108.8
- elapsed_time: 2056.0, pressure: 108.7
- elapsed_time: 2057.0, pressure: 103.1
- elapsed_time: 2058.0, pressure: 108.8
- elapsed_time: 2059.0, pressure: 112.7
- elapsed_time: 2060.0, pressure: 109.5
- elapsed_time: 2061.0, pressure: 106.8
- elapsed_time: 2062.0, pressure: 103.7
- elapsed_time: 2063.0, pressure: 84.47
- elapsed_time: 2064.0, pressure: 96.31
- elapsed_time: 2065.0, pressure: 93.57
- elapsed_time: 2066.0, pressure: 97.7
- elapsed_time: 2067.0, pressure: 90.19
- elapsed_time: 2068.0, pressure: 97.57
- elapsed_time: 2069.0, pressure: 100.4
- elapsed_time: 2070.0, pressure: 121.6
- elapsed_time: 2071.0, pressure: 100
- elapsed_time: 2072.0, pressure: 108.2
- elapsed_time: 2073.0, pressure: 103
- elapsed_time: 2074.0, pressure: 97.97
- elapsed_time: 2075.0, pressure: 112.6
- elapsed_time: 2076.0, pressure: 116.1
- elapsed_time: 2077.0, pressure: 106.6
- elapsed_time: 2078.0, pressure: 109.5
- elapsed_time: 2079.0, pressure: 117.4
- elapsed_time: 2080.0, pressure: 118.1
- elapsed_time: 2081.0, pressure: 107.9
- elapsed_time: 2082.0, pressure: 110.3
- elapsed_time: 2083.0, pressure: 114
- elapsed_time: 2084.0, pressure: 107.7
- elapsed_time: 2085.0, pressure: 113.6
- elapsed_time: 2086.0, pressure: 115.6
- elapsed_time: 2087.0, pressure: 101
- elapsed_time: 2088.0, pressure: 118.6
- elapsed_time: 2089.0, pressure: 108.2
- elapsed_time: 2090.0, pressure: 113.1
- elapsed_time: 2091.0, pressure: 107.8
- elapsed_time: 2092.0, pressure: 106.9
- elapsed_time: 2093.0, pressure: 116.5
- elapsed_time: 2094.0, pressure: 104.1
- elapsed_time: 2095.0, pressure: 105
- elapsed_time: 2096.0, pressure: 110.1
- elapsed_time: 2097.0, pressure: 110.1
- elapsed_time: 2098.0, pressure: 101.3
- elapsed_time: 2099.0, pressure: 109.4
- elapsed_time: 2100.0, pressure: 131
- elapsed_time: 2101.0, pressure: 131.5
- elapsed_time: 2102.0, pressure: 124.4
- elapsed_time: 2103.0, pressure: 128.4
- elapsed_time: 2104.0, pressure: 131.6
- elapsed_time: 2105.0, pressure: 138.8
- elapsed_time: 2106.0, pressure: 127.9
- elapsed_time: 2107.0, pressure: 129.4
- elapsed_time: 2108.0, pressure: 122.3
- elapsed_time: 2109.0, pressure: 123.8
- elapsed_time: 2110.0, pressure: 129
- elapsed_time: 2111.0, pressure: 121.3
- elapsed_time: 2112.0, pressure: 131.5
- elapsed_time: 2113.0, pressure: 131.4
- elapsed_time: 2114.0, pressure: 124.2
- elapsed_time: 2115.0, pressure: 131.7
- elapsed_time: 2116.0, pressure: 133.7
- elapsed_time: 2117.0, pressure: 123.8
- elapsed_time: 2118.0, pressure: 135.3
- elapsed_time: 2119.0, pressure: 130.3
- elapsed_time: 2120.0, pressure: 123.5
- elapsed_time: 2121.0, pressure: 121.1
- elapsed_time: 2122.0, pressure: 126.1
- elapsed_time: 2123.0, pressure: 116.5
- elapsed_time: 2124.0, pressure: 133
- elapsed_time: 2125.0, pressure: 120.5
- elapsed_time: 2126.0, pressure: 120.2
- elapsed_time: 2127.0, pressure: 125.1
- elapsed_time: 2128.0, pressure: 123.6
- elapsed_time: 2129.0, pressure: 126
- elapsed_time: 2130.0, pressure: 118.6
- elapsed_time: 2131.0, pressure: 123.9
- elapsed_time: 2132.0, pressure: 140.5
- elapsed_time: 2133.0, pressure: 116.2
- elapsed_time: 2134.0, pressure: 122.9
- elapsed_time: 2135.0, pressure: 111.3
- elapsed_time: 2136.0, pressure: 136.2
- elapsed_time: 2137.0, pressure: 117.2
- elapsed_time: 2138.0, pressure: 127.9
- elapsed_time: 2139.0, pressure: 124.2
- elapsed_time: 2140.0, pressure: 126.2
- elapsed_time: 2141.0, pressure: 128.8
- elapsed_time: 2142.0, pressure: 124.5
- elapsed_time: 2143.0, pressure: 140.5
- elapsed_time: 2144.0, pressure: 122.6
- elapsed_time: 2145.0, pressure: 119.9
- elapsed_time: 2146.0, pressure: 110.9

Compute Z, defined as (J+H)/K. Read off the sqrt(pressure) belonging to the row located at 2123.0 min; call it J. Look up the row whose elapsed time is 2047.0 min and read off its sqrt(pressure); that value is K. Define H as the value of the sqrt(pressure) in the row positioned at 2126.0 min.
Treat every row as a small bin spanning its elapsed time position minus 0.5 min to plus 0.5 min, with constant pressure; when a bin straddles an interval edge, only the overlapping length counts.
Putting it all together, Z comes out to 2.21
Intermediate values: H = 11.0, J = 10.8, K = 9.9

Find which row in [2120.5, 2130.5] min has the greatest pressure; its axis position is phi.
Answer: 2124.0 min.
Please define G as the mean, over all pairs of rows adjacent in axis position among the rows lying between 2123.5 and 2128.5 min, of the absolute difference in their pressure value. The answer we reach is 5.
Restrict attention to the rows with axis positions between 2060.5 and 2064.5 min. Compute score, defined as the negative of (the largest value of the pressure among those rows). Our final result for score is -107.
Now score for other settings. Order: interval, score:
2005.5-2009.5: -175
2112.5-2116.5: -134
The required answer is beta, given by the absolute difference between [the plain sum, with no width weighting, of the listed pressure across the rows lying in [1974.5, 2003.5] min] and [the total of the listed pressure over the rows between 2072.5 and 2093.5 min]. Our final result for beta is 2256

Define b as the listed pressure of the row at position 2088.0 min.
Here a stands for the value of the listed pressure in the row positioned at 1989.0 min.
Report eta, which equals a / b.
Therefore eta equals 1.2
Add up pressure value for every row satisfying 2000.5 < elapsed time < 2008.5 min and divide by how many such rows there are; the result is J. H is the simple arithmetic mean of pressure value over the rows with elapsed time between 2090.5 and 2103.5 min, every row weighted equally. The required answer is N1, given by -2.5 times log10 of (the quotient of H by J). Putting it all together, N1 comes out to 0.5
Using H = 114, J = 173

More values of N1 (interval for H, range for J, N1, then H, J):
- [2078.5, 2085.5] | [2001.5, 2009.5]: 0.5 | 113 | 173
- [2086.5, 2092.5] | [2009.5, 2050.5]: 0.2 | 109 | 136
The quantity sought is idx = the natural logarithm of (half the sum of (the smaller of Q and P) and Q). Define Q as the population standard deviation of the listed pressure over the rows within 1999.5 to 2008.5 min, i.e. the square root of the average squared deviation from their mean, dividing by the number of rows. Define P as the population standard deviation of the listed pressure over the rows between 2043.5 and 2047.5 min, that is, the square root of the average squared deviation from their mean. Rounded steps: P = 6.2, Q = 12.3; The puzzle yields 2.2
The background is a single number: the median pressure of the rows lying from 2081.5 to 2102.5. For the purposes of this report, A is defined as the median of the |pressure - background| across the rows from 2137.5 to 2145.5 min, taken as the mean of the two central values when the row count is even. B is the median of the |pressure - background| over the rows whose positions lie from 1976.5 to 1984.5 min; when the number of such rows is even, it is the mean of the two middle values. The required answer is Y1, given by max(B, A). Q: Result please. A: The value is 37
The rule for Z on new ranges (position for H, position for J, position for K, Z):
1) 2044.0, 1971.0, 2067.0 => 2.29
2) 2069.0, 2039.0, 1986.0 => 1.72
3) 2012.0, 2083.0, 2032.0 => 2.08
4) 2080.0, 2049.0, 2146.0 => 2.02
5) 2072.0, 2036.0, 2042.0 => 1.85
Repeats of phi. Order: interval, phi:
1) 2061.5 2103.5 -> 2101.0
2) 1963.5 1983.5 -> 1981.0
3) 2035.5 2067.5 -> 2037.0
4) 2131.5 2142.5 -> 2132.0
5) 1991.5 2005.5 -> 2003.0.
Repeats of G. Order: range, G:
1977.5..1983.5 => 26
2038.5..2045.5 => 9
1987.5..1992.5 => 13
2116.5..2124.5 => 8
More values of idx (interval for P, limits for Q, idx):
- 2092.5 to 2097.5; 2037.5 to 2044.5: 1.9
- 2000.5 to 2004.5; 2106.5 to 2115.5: 1.4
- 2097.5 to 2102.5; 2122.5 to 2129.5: 1.6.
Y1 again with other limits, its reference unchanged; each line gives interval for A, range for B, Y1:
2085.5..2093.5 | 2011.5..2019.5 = 38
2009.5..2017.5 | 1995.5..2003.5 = 54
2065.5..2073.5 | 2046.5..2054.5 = 11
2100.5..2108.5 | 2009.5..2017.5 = 44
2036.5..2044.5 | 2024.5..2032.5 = 25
